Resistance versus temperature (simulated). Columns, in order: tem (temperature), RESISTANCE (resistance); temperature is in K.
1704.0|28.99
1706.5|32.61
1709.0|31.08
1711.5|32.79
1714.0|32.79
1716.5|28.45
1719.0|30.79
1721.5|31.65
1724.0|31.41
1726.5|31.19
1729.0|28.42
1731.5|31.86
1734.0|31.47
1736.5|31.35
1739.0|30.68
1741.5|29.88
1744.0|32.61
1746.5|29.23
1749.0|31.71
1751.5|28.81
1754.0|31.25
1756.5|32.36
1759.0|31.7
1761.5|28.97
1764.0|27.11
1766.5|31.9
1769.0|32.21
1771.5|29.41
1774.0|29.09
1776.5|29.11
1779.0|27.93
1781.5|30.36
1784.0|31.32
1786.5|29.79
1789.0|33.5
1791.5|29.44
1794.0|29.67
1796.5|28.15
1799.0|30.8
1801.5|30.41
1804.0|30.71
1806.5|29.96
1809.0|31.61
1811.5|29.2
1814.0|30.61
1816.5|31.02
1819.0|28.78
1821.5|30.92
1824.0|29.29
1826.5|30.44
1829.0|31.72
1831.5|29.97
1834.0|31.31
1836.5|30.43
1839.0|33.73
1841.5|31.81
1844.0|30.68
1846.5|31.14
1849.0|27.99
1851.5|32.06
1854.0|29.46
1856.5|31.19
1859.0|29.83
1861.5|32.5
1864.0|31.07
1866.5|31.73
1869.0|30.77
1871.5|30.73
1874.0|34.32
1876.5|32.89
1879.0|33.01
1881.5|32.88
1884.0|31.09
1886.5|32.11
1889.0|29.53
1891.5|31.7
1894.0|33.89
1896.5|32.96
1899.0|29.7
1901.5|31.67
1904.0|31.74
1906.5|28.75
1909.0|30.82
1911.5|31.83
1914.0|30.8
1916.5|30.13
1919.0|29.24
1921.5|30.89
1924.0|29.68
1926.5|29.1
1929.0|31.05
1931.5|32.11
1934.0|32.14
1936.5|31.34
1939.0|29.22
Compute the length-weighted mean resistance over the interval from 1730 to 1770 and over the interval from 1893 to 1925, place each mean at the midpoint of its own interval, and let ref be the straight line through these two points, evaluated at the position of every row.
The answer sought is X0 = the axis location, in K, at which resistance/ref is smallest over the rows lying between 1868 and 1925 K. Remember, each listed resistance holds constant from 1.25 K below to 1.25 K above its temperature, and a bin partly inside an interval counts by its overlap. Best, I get 1906.5 K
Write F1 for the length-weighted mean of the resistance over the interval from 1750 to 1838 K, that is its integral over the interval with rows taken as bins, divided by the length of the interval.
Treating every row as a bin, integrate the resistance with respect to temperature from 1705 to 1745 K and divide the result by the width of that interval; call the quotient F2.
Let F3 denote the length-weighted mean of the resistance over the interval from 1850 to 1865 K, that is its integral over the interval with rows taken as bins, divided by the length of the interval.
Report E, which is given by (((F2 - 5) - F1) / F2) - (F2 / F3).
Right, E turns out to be -1.14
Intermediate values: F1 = 30.3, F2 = 31.2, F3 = 31.0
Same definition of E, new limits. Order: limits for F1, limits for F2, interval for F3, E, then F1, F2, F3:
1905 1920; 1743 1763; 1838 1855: -1.14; 30.3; 30.8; 31.0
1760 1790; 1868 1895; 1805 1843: -1.14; 30.0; 32.1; 30.7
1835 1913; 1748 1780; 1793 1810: -1.21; 31.4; 30.1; 30.2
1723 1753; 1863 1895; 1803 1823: -1.17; 30.7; 32.0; 30.3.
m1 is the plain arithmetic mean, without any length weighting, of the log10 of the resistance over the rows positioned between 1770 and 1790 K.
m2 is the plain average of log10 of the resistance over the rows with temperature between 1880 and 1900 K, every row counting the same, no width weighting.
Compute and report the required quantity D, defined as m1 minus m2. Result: -0.024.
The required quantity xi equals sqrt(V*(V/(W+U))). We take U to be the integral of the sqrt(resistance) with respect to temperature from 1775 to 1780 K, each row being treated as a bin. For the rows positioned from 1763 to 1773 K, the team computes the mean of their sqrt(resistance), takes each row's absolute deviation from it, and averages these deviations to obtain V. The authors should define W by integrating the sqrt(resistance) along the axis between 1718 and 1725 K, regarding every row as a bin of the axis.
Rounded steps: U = 27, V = 0.173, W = 39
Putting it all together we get 0.021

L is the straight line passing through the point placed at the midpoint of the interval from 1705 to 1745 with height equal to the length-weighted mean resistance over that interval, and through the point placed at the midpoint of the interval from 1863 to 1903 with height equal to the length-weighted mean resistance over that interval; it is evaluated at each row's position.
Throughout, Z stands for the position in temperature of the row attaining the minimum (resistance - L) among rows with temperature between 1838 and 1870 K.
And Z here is 1849.0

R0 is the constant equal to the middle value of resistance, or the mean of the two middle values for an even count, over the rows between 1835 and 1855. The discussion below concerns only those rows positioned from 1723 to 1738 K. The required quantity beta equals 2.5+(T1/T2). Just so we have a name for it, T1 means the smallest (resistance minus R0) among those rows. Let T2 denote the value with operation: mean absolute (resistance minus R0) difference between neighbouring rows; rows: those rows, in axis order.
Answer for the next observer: 0.71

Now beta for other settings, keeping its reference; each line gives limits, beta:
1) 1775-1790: 0.98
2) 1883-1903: 1.82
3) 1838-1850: 0.75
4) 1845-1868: 1.18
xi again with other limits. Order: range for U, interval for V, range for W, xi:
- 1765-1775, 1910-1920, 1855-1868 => 0.007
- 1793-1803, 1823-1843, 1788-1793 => 0.010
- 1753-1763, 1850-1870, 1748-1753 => 0.008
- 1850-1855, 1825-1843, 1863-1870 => 0.010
